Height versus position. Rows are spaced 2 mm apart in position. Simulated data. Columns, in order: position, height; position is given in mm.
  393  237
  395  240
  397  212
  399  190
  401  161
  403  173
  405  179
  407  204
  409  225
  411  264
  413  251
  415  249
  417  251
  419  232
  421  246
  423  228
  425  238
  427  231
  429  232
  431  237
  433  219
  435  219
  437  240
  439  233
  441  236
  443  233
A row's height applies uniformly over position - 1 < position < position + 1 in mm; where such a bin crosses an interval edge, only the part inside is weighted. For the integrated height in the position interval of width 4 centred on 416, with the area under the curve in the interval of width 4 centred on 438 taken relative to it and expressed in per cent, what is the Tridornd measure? 95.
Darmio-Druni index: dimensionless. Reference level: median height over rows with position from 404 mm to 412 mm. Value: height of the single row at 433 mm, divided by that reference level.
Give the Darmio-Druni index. 1.02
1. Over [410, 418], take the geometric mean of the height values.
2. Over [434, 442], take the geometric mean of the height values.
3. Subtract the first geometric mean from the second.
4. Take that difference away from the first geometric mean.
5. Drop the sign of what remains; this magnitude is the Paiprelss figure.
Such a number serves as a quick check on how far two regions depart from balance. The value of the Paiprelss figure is 275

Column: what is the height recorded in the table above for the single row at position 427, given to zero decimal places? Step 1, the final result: 231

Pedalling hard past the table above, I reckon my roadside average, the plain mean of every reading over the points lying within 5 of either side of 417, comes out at 246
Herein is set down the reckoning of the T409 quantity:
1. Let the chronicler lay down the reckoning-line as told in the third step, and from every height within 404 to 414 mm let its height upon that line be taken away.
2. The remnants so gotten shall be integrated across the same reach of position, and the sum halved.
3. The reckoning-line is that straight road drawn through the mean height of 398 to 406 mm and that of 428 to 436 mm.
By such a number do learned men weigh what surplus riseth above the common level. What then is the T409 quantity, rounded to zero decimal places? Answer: 185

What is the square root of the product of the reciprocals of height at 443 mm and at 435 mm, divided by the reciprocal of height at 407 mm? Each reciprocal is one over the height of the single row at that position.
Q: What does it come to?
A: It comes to 0.90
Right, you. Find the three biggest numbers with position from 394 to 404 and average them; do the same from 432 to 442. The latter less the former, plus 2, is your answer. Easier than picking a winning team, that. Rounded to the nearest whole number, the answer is 24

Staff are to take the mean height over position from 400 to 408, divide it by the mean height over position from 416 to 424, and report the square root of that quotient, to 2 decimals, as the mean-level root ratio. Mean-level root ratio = 0.87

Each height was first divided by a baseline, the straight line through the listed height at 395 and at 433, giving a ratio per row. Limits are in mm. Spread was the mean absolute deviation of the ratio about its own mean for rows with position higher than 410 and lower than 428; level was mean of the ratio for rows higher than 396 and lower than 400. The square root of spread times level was 0.167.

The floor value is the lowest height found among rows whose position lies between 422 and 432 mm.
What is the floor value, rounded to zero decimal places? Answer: 228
